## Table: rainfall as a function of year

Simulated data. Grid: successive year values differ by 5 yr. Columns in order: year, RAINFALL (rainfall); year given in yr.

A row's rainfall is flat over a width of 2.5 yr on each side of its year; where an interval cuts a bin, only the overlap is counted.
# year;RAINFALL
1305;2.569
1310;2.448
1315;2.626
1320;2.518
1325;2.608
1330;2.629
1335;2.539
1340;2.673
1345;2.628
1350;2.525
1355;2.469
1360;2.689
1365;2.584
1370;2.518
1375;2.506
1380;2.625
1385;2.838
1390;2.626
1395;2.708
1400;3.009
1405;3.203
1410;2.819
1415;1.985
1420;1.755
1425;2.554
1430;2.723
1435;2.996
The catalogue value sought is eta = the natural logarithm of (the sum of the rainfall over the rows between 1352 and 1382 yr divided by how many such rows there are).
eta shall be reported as 0.94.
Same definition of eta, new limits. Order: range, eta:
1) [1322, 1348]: 0.96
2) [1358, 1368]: 0.97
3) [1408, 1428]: 0.82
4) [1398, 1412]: 1.10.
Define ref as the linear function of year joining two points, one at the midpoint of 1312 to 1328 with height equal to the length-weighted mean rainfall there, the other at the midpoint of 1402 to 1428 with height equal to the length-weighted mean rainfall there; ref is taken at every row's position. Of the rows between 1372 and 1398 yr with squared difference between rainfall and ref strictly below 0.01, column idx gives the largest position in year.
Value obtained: 1375 yr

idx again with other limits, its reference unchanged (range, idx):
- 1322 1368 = 1365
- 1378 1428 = 1425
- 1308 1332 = 1330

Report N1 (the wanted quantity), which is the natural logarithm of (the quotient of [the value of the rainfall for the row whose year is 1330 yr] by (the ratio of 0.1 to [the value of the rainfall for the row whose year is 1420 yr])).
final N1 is 3.8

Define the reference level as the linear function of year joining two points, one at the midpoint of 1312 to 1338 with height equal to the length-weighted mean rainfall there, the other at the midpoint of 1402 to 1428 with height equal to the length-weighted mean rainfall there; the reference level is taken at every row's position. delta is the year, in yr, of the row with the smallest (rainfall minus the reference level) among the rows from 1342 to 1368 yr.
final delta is 1355 yr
